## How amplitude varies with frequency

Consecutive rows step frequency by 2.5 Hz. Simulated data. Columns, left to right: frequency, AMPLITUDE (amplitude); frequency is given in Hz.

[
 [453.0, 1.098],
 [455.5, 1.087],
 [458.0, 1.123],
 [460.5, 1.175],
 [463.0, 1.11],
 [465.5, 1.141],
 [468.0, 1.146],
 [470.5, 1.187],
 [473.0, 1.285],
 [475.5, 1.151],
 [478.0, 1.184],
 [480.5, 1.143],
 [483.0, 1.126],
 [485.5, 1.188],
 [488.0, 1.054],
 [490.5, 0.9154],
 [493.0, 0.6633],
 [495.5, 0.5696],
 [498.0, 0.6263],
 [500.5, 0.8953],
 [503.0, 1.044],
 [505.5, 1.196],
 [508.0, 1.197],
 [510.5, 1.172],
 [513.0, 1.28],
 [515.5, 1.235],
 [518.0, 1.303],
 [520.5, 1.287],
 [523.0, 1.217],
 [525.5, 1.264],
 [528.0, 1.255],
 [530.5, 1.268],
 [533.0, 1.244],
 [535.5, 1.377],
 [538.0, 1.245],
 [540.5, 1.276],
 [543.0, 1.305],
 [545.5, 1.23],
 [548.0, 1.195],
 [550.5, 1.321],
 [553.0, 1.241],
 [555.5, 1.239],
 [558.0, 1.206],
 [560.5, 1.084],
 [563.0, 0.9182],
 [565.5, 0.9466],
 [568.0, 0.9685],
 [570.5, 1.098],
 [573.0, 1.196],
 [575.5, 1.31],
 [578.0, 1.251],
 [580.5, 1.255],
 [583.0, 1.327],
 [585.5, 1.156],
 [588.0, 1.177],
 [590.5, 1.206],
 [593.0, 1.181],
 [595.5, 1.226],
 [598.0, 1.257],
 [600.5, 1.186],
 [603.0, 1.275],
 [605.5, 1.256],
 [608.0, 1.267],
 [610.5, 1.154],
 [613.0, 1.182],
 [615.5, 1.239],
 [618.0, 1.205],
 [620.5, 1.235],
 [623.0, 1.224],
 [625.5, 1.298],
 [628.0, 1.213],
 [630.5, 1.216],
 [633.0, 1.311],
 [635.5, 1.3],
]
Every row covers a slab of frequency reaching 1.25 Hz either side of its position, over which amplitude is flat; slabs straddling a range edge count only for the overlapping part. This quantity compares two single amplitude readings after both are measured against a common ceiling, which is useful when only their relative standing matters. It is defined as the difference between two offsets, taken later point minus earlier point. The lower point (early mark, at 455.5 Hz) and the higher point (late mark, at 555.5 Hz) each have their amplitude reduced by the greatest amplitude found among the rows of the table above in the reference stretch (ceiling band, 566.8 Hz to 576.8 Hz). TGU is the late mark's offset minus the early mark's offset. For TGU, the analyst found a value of 0.15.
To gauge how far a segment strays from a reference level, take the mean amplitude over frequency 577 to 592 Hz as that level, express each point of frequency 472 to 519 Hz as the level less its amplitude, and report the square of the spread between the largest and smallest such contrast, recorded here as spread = 0.54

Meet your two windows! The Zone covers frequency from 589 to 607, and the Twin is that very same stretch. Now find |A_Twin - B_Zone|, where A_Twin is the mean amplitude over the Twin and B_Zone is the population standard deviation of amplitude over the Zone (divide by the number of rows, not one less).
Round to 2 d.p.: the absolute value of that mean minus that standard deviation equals 1.19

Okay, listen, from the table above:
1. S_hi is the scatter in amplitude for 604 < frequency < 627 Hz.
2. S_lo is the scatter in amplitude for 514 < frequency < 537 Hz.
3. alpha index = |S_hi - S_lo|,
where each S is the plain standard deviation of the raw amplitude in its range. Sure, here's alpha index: 0.00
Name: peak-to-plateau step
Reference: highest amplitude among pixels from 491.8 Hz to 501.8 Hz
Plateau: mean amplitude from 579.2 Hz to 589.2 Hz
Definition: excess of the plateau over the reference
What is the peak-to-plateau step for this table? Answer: 0.33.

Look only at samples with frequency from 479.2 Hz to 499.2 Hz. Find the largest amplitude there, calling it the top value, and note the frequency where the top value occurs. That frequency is 485.5 Hz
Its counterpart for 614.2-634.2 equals 633.0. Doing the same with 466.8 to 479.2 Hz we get 473.0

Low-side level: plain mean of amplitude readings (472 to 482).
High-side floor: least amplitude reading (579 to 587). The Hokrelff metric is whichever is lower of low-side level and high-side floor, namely 1.16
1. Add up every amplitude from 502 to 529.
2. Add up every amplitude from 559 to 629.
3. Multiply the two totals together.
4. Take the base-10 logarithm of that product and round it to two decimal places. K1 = 2.65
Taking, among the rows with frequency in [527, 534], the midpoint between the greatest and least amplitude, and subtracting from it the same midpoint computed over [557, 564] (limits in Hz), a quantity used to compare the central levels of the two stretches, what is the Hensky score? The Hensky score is 0.19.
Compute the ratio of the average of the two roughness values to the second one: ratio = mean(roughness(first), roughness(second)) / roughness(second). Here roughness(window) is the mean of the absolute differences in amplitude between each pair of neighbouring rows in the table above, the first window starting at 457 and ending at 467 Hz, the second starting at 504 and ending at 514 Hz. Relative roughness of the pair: 1.1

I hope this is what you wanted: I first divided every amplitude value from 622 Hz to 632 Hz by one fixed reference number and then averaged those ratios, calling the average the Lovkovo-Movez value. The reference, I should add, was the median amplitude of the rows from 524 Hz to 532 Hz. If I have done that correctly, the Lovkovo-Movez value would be 0.98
